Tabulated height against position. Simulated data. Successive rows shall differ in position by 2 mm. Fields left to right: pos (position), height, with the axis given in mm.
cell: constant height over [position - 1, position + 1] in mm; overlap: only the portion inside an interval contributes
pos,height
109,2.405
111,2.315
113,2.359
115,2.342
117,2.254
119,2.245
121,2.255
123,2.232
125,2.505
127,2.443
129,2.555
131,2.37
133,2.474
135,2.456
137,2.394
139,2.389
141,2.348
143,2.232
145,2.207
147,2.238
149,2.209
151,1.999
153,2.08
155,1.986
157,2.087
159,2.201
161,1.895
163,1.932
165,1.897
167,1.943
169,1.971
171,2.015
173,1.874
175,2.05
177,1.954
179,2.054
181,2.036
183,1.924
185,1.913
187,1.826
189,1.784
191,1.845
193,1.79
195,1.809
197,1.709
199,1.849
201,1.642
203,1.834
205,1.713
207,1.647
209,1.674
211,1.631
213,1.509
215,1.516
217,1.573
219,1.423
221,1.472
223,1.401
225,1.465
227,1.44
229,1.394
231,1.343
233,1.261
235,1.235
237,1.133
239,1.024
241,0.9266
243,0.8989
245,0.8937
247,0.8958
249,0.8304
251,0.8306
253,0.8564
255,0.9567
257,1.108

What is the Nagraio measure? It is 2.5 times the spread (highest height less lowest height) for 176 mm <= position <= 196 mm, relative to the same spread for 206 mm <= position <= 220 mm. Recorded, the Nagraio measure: 2.7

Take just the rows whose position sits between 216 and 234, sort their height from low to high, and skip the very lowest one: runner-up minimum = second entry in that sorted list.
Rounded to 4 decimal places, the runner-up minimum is 1.3430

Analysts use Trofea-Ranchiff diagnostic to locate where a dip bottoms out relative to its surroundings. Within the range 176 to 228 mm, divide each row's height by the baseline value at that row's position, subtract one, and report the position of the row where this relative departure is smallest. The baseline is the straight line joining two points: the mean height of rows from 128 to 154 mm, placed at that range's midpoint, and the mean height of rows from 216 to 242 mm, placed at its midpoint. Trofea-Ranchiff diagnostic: 219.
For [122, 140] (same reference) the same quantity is 123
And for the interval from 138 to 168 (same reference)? 161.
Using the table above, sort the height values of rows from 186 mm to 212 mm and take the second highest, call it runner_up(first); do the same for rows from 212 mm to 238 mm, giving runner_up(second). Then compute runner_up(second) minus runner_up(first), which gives -0.33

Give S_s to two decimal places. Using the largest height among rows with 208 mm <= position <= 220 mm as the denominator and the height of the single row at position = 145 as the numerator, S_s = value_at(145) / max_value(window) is 1.32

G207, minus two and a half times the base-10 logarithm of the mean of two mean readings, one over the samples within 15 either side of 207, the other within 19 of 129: -0.75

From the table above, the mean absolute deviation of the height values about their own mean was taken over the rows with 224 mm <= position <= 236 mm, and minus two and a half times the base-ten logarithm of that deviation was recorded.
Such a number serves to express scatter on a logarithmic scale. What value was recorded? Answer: 2.79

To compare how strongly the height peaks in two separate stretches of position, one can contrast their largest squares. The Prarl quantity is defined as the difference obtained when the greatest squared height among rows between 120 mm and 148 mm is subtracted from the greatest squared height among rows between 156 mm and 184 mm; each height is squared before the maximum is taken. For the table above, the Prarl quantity -1.7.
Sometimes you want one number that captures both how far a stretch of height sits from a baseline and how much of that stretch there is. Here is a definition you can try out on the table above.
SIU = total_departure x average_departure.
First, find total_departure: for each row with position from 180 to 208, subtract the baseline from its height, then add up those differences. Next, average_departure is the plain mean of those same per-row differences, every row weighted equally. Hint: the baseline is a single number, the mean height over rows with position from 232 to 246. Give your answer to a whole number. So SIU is 8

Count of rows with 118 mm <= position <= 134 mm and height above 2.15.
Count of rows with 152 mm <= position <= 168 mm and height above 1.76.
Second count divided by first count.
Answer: 1.0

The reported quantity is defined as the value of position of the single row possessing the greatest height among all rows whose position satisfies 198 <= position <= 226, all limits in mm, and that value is 199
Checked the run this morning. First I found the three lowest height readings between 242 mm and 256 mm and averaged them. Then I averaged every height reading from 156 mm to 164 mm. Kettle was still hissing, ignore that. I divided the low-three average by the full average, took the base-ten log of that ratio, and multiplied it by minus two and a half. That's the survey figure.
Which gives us 0.96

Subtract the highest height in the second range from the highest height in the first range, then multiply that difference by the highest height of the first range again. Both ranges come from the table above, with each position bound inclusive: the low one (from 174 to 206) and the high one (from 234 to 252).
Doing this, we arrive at 1.7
